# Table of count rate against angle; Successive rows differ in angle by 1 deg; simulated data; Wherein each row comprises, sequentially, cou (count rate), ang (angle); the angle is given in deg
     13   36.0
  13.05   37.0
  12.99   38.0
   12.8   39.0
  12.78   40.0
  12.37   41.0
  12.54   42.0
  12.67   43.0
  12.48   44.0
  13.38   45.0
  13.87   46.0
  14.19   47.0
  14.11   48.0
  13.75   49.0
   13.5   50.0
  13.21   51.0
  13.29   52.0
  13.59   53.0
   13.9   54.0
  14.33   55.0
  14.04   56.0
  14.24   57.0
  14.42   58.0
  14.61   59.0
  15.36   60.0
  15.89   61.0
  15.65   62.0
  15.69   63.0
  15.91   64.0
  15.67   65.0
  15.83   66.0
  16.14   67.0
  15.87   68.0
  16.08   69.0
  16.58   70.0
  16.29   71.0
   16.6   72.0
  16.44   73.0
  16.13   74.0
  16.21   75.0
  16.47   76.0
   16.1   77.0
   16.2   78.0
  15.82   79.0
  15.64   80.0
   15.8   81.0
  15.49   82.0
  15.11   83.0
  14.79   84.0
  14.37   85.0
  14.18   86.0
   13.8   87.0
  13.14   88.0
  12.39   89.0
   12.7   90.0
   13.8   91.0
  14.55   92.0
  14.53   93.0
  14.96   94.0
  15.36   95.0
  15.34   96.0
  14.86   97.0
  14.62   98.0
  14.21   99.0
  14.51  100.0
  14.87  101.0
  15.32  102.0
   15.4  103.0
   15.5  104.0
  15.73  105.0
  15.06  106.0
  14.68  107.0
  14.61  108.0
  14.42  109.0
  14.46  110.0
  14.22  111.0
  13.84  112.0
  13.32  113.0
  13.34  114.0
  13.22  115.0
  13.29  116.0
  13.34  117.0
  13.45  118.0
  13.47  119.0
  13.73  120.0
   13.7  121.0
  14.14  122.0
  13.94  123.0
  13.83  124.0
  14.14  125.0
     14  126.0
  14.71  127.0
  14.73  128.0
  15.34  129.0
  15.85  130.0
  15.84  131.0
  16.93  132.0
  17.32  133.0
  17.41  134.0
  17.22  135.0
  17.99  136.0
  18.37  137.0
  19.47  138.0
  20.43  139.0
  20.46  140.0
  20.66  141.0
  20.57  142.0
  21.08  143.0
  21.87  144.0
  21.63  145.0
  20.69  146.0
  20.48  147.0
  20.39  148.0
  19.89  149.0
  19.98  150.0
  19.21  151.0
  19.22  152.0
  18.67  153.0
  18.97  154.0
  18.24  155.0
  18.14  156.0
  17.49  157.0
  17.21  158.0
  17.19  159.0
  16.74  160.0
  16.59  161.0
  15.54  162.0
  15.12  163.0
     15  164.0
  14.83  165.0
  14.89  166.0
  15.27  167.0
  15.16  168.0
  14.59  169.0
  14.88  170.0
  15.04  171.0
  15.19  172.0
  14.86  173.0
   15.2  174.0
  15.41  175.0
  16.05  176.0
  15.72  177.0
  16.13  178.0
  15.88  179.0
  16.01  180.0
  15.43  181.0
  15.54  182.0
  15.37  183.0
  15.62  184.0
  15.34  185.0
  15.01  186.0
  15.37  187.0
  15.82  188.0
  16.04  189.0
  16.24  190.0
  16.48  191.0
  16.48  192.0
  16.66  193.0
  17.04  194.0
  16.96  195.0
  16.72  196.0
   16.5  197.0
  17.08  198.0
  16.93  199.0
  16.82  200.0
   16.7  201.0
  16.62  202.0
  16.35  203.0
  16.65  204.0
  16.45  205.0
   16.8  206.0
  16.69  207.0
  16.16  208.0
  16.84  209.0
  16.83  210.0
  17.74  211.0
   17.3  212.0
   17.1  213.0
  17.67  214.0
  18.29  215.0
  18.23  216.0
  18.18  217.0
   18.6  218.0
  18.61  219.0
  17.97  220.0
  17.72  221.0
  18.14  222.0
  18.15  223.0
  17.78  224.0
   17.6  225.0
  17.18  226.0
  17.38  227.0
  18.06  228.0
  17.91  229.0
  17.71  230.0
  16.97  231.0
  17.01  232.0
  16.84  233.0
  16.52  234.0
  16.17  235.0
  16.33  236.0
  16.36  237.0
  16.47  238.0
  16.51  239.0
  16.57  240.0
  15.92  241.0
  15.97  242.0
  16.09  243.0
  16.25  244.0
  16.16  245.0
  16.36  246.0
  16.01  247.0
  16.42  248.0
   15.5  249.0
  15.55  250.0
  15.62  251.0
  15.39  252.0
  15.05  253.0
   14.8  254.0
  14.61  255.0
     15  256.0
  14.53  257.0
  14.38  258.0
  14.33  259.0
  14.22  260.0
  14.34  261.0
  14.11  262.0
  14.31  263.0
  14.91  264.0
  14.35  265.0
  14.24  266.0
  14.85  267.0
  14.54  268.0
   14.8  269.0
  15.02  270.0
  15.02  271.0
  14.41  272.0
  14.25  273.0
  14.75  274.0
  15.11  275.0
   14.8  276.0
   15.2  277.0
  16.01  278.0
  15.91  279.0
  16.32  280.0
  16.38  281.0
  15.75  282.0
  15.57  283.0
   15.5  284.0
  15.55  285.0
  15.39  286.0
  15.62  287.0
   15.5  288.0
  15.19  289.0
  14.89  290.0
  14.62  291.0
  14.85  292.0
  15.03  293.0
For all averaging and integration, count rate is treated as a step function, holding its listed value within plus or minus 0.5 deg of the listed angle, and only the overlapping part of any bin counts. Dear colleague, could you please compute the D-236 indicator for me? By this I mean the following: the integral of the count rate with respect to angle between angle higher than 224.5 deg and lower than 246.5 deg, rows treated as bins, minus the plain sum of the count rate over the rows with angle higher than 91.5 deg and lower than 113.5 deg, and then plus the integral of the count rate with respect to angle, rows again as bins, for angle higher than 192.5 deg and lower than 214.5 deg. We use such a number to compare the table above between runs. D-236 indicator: 415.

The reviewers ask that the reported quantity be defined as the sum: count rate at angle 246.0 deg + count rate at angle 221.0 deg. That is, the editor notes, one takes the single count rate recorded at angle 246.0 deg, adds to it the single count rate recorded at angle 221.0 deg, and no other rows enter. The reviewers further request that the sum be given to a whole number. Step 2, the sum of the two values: 34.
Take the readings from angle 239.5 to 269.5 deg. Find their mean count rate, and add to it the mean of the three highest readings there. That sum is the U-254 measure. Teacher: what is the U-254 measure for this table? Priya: 31.6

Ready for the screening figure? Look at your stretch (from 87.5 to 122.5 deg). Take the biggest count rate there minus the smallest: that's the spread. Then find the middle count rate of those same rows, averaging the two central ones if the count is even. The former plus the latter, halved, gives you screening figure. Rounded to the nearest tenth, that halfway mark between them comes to 8.9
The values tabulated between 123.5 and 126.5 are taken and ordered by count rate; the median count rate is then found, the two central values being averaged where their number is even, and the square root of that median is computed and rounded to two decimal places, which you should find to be 3.74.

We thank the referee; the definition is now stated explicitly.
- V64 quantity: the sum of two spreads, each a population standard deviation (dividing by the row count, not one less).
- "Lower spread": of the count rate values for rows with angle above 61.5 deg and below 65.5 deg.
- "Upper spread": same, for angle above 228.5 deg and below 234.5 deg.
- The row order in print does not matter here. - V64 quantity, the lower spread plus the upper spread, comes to 0.59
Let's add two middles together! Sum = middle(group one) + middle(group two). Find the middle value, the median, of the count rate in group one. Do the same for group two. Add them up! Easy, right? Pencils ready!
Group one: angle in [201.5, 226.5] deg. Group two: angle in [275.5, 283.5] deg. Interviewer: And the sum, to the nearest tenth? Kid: 33.4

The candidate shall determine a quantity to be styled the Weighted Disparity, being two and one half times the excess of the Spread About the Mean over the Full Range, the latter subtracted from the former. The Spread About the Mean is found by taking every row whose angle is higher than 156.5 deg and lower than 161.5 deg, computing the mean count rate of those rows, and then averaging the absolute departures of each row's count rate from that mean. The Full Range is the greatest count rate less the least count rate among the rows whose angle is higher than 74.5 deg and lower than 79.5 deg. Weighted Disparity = -0.9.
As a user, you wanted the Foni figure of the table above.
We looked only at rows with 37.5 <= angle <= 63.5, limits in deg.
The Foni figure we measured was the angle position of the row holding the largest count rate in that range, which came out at 61.0 deg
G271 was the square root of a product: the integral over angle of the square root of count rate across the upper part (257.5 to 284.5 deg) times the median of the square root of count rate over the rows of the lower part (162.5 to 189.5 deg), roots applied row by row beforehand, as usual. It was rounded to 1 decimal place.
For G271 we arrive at 20.2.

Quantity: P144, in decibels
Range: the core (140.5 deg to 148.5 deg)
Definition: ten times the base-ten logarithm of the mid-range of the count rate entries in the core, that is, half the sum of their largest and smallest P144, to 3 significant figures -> 13.2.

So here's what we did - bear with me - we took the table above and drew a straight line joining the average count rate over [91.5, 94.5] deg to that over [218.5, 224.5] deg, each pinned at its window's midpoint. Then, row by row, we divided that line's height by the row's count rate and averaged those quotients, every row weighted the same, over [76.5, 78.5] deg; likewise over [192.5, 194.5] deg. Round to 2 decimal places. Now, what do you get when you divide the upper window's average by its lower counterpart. 1.16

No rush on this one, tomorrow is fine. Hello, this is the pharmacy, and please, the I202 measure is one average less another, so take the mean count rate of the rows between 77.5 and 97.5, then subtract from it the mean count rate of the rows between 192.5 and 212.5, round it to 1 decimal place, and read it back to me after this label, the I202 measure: -2.2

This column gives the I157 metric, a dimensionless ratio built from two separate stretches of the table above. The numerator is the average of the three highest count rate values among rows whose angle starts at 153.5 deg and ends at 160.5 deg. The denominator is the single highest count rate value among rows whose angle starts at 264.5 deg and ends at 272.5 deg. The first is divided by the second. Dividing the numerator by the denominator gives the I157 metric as 1.23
